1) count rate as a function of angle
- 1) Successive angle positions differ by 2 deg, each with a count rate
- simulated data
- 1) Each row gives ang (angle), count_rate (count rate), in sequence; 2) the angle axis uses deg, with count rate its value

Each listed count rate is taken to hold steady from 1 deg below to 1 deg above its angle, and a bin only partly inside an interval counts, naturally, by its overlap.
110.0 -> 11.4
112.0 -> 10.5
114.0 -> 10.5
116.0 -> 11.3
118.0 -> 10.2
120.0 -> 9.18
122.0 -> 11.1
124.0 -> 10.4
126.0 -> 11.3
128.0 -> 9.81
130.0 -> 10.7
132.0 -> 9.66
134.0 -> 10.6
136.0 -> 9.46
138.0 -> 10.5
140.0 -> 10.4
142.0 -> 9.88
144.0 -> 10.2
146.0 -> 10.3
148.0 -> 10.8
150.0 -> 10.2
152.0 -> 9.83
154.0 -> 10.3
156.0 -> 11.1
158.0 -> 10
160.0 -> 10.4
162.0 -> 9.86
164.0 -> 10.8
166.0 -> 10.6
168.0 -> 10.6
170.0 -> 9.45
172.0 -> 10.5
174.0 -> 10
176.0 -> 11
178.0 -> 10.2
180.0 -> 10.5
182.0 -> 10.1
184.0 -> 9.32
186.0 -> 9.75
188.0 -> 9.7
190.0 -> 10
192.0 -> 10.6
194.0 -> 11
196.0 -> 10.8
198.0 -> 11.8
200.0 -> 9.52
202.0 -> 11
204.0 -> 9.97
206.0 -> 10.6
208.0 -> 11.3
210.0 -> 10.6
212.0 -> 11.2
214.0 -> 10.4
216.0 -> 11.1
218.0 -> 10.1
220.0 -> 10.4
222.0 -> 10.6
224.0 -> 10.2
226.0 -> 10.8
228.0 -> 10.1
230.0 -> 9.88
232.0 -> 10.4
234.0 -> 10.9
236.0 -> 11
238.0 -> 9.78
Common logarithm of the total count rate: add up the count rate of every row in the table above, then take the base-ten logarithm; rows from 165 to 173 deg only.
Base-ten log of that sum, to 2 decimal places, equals 1.61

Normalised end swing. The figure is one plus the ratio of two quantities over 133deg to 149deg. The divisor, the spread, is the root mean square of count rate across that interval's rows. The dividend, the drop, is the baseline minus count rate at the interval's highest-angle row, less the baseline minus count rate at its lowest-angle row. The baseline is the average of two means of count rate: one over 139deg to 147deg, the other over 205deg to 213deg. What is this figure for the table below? 0.98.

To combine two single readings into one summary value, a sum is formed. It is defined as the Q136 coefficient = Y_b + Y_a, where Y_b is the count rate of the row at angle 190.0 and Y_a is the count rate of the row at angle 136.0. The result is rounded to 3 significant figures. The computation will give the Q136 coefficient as 19.5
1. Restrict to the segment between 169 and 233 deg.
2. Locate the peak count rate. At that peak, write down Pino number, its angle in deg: 198.0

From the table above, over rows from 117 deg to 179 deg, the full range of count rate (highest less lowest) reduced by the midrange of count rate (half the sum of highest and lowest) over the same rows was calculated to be -8.12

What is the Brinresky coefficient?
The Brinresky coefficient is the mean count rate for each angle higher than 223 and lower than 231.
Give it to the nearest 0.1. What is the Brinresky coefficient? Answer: 10.2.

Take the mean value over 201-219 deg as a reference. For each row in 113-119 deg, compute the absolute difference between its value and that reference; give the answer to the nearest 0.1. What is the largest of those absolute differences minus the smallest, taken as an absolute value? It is 0.4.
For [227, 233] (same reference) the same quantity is 0.5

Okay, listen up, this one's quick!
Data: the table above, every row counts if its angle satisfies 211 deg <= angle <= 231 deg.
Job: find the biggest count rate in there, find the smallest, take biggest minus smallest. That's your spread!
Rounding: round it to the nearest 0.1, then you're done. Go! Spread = 1.3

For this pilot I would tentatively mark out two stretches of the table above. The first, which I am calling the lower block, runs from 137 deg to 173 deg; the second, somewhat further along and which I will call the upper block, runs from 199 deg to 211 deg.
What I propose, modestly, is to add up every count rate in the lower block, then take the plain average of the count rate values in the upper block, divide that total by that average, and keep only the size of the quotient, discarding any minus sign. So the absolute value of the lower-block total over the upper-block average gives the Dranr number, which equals 17.7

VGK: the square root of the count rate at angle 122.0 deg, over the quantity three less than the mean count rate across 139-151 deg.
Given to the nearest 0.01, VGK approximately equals 0.46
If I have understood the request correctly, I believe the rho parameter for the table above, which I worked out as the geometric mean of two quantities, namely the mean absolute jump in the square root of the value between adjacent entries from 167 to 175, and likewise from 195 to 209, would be 0.161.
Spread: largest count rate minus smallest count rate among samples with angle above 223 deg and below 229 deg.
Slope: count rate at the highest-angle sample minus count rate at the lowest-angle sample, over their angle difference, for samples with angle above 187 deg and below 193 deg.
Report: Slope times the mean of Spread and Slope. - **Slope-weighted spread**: 0.10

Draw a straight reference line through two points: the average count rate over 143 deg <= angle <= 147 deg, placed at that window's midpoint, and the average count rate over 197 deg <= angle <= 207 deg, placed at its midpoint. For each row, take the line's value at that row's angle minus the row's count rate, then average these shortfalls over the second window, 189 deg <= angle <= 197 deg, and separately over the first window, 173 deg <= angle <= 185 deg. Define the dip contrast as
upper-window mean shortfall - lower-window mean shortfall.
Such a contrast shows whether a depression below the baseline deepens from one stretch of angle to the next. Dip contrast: -0.3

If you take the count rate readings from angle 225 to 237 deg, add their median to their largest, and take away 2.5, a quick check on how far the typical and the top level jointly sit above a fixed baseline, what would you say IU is 19.1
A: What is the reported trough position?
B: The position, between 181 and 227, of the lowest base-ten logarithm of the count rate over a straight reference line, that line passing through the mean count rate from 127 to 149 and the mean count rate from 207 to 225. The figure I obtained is 184.0 deg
